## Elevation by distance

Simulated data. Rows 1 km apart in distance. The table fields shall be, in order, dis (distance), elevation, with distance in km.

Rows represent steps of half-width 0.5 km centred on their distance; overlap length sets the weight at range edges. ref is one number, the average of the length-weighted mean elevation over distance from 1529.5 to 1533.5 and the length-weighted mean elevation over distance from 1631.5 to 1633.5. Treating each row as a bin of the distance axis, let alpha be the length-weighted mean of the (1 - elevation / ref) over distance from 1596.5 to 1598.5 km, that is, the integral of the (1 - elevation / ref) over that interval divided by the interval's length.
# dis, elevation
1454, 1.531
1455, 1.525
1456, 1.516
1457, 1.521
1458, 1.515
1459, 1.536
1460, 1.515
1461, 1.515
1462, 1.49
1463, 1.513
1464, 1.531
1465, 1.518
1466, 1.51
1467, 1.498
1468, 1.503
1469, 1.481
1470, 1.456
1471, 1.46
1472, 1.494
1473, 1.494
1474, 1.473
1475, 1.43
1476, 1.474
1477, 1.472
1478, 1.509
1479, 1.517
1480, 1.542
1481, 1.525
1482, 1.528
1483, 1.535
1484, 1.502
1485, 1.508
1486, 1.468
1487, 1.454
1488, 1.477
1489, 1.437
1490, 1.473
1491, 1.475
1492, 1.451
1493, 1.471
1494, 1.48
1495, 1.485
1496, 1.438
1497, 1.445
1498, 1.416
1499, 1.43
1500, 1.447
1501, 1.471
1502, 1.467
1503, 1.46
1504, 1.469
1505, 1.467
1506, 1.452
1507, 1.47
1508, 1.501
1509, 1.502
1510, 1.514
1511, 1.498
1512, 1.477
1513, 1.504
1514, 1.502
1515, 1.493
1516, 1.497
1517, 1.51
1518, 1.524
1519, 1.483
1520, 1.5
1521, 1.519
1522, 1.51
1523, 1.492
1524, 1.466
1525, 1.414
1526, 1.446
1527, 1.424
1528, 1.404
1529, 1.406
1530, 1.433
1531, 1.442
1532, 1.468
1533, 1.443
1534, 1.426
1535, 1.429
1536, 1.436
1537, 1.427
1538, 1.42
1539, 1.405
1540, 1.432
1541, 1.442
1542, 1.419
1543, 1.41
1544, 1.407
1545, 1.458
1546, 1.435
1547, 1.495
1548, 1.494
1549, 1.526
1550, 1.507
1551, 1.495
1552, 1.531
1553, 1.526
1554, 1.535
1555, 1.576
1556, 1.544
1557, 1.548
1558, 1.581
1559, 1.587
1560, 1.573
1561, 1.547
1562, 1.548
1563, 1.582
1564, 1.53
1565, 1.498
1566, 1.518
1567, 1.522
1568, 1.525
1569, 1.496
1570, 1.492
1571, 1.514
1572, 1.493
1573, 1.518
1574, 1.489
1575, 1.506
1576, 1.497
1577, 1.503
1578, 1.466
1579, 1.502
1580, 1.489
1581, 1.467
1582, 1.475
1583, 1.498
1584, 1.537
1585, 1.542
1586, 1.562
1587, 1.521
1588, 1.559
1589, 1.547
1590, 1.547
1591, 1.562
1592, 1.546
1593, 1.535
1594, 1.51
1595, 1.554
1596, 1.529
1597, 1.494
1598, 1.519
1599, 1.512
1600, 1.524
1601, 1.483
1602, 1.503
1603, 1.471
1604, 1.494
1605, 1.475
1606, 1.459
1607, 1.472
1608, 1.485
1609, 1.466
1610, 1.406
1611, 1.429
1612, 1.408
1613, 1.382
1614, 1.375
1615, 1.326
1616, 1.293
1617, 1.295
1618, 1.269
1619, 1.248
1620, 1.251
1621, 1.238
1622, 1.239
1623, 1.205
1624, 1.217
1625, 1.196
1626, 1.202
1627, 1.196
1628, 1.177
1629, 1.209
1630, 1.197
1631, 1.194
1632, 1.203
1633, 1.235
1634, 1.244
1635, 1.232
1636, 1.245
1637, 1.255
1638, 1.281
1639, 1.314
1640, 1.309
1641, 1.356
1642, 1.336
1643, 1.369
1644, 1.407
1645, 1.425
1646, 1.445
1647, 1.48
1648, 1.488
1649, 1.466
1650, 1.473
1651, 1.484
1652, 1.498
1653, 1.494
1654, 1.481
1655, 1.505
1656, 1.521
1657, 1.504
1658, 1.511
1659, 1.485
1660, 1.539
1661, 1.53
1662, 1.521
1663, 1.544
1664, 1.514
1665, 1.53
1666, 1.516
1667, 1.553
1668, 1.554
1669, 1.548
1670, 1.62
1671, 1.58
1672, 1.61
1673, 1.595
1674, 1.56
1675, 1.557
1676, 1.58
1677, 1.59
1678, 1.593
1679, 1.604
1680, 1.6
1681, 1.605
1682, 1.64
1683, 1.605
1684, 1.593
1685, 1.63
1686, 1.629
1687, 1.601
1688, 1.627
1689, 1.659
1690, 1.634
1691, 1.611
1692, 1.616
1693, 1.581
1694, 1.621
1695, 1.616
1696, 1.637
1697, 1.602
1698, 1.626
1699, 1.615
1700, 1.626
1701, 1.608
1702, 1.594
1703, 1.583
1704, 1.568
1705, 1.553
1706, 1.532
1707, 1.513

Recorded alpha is -0.130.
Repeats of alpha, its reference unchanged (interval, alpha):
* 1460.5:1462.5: -0.127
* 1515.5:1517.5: -0.128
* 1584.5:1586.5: -0.165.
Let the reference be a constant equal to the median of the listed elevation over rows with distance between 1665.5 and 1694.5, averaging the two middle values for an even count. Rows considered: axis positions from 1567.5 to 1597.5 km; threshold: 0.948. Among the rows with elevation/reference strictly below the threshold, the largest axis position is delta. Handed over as 1597 km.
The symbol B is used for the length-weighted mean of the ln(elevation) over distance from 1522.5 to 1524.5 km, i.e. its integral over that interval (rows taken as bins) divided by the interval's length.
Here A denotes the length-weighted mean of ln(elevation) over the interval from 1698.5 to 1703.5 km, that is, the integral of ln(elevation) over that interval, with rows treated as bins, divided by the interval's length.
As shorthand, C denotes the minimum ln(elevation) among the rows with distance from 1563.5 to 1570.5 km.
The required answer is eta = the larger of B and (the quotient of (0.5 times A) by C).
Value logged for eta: 0.59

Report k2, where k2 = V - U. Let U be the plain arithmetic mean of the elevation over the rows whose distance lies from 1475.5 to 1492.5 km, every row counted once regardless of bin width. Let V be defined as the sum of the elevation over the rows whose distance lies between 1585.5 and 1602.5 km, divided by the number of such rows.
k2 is 0.04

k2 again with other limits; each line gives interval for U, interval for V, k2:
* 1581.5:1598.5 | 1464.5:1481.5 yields -0.04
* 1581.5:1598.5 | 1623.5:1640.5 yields -0.30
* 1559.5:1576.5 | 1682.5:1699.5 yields 0.10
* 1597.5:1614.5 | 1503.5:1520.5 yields 0.03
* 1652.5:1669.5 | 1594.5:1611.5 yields -0.03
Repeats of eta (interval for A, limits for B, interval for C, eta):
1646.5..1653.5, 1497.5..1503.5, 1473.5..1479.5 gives 0.55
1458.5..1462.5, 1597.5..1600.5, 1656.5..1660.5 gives 0.52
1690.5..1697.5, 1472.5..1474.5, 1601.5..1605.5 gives 0.62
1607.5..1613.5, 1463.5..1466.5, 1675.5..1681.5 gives 0.42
